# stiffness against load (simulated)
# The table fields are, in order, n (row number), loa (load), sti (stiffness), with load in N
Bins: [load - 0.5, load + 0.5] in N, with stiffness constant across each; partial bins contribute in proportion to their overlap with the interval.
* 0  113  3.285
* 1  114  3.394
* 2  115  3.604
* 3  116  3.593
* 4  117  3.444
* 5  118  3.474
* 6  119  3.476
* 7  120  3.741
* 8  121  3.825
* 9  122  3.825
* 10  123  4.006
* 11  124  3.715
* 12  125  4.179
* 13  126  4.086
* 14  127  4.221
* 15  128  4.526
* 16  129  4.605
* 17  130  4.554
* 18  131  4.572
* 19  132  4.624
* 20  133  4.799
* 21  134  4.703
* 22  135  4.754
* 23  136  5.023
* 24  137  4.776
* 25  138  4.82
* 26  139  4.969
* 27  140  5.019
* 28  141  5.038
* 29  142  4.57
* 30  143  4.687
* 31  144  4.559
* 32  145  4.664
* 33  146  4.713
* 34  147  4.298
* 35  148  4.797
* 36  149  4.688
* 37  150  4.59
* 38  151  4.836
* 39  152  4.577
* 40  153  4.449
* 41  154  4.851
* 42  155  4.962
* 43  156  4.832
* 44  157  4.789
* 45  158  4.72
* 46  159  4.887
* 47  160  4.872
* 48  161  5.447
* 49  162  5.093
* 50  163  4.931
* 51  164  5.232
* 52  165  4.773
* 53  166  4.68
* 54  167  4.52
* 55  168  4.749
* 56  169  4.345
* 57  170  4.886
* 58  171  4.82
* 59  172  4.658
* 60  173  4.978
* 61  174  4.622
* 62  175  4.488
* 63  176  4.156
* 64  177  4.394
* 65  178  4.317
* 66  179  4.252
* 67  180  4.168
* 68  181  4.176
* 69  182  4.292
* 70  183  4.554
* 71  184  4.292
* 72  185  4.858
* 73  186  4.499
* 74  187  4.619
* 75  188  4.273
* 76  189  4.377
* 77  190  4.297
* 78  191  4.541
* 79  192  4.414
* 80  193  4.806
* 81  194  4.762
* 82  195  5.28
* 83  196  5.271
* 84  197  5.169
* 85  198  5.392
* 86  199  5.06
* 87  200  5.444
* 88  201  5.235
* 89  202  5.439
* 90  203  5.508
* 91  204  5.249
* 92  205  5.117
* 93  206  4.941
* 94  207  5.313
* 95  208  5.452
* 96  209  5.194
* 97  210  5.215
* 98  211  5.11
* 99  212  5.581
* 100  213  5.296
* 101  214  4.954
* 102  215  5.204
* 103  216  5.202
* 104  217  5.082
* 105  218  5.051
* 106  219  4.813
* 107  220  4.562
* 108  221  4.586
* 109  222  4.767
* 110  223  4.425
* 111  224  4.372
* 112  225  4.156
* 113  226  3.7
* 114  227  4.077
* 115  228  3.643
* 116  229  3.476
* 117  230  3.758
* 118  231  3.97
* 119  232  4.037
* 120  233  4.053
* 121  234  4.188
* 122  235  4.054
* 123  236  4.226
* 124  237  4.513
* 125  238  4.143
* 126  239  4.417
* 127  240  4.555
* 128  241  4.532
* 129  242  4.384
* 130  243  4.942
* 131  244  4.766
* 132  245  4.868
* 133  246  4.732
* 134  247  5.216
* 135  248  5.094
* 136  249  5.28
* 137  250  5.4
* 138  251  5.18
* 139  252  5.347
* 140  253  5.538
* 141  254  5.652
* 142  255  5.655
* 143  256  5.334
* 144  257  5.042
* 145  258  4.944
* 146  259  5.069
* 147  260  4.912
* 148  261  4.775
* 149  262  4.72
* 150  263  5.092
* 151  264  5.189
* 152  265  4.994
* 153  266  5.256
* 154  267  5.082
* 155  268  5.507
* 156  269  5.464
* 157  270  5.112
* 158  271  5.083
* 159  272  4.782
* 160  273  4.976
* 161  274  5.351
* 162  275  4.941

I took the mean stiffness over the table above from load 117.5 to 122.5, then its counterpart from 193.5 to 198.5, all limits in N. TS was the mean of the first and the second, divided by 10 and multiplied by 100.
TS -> 44.2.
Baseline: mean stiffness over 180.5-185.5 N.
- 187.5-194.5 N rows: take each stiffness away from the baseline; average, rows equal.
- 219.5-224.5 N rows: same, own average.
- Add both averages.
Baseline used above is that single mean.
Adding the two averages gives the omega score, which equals -0.2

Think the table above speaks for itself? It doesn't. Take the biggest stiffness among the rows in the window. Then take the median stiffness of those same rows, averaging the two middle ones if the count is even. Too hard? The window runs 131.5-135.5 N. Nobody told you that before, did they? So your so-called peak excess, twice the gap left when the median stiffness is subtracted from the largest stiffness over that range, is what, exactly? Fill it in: 0.14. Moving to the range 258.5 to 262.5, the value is 0.45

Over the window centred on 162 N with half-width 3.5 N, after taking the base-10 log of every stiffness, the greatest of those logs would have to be 0.74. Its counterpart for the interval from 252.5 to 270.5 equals 0.75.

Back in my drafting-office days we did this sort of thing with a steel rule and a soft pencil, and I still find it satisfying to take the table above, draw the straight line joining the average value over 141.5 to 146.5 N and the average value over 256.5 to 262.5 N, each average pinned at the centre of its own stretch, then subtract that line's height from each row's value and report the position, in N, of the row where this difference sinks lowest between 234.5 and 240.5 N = 235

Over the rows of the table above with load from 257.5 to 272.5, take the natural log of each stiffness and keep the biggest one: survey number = 1.71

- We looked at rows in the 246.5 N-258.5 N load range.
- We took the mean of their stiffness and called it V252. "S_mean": 5.31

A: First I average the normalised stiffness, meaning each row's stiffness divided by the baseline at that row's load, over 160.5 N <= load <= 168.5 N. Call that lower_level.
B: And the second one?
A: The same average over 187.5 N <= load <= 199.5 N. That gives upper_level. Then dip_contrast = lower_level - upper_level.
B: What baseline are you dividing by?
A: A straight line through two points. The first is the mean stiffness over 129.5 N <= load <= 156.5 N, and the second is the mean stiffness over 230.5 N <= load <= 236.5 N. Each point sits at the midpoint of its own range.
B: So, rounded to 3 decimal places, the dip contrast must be -0.023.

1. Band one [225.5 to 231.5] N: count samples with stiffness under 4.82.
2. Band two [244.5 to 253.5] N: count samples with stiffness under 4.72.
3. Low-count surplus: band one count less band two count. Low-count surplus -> 6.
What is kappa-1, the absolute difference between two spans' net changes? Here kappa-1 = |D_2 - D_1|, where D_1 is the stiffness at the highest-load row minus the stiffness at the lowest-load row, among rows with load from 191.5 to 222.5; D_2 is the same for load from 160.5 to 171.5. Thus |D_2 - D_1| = 1.0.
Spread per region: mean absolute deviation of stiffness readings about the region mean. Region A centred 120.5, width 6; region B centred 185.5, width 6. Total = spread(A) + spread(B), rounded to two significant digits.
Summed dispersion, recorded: 0.33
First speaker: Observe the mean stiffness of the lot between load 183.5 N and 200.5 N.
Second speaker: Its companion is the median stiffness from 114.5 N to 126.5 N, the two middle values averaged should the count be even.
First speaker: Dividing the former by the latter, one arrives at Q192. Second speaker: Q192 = 1.28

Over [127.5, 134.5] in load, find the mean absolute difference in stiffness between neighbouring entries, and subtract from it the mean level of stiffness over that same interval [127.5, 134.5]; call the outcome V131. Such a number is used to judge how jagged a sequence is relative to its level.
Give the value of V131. -4.55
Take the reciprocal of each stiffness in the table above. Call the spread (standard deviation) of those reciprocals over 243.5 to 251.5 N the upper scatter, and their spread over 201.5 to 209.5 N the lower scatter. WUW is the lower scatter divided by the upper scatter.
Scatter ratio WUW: 0.71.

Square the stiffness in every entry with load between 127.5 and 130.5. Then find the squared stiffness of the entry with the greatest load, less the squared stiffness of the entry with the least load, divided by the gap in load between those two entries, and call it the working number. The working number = 0.13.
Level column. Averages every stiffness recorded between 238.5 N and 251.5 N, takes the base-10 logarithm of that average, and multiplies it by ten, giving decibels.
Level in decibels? 6.9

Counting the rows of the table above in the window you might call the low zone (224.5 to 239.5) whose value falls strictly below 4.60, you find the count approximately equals 15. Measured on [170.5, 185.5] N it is 10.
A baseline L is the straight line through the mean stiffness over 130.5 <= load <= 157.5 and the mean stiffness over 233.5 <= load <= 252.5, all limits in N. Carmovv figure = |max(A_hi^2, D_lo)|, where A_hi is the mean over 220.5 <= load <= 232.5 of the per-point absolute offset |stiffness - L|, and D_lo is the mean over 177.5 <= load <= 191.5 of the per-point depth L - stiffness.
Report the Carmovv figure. 0.430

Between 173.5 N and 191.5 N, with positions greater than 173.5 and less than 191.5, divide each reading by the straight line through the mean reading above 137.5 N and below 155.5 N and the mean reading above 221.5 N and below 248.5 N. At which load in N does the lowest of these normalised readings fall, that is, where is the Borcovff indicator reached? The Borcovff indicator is 176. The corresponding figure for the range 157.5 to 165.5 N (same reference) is 158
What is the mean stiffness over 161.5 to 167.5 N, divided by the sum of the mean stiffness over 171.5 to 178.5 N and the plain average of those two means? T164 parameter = 0.53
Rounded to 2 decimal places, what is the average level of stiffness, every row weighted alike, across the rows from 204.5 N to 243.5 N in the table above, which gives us 4.59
